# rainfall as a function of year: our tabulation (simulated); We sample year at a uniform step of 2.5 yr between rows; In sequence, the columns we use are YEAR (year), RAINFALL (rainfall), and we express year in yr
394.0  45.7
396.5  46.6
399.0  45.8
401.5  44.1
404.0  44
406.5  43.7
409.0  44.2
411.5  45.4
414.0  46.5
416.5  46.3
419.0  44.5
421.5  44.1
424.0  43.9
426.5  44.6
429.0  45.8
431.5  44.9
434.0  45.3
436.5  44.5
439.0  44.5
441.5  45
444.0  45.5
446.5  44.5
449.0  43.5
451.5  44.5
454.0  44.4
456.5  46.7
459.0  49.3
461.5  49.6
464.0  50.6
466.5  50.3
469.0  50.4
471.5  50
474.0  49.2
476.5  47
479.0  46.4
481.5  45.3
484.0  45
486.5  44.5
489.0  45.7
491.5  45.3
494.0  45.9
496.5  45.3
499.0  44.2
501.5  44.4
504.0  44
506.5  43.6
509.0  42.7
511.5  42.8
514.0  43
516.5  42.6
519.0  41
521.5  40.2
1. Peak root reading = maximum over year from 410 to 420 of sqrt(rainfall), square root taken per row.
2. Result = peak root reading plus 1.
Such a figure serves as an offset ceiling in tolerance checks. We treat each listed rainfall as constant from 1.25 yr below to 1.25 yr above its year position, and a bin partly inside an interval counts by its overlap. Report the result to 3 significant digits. 7.82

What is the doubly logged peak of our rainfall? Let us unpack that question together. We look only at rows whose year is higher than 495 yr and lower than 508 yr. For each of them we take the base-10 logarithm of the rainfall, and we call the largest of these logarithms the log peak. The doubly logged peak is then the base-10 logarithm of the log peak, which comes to 0.219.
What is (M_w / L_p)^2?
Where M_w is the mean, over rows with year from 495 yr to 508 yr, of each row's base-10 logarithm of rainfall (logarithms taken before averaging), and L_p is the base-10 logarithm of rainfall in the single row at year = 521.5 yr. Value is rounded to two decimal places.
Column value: 1.05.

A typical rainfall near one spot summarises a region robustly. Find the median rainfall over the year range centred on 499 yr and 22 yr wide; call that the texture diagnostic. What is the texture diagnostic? 44.4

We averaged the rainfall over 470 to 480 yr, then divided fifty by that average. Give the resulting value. 1.04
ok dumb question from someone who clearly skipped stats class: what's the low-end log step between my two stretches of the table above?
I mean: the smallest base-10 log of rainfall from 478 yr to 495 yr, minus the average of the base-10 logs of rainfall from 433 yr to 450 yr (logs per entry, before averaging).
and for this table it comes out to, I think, -0.002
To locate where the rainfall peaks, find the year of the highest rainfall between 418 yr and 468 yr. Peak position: 464.0 yr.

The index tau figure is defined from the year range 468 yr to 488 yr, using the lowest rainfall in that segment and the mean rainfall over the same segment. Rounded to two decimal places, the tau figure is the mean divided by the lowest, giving 1.06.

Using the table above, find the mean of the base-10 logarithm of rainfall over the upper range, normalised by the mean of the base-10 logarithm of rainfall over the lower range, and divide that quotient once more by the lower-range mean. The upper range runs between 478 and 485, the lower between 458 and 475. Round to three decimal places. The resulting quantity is 0.575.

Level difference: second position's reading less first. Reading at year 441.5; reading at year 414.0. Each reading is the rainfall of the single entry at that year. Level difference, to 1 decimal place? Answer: 1.5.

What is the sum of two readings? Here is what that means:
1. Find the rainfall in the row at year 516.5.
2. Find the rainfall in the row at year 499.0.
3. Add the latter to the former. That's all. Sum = 87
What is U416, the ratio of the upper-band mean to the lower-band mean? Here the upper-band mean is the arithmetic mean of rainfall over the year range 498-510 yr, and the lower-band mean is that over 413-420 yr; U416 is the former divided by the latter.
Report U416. 0.96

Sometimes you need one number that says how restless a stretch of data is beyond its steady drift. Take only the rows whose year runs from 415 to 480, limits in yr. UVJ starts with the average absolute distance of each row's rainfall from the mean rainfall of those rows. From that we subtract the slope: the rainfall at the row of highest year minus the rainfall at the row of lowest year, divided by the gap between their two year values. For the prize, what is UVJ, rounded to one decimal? 2.0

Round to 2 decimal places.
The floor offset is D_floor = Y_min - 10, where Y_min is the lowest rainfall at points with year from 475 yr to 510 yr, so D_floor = 32.70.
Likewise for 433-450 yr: 33.50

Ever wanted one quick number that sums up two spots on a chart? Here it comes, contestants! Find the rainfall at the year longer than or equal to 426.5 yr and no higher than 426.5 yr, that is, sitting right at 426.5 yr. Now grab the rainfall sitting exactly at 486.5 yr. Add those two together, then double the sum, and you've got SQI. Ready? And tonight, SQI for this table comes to 178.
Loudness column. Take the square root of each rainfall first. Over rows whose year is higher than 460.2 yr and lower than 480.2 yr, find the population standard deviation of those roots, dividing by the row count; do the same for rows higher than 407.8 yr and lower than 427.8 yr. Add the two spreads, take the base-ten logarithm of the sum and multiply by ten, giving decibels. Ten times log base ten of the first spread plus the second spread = -7.5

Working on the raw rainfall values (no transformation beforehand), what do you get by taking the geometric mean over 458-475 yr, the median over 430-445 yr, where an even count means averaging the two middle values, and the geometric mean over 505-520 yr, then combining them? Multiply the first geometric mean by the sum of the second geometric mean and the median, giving 4370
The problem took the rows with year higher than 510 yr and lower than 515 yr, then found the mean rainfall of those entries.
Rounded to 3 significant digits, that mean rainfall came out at 42.9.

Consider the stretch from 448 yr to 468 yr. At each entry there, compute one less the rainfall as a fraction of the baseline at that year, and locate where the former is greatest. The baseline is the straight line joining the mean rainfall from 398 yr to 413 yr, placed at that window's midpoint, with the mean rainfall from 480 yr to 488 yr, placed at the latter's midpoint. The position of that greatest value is 449.0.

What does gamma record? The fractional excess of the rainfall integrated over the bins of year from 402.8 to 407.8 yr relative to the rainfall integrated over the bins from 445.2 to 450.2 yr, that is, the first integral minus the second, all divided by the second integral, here 0.00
